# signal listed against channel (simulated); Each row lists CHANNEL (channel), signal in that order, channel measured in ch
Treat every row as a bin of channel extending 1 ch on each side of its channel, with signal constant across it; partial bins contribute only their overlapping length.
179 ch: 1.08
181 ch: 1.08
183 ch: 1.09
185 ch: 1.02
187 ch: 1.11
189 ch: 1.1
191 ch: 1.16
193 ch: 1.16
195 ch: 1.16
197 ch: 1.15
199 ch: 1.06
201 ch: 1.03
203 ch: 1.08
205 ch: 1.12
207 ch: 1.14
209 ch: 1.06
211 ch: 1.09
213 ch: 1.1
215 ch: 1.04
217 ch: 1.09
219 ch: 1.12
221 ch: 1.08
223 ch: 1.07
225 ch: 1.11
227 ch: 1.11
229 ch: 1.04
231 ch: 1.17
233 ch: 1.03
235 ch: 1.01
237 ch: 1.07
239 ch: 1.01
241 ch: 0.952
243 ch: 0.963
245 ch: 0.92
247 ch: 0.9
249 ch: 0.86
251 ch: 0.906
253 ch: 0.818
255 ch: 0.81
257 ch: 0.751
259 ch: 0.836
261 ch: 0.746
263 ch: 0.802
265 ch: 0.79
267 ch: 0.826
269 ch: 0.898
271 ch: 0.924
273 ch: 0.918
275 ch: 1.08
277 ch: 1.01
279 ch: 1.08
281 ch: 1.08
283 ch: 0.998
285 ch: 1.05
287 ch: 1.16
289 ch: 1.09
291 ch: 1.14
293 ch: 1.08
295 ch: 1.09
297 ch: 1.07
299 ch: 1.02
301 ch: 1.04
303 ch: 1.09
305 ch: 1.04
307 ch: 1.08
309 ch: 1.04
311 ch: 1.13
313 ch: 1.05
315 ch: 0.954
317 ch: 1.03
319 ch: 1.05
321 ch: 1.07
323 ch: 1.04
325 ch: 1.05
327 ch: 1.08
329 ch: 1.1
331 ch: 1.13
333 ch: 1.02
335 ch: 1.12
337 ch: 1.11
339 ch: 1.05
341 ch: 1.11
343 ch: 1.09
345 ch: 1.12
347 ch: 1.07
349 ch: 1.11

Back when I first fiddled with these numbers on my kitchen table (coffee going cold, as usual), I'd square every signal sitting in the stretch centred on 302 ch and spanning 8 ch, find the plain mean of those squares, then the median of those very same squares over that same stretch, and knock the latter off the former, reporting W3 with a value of 0.016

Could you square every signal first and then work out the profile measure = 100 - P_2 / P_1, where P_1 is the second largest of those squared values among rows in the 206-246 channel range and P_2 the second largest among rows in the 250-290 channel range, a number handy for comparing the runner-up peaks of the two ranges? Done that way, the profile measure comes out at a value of 99.1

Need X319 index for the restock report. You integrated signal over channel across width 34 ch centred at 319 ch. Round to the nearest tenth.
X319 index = 36.1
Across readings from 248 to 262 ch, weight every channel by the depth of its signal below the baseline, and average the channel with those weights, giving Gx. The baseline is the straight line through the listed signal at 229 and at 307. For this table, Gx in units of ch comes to 255.7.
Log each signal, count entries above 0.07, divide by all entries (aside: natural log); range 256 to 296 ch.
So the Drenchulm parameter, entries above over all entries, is 0.40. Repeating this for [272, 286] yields 0.43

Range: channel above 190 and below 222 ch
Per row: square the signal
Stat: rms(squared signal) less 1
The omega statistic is 0.22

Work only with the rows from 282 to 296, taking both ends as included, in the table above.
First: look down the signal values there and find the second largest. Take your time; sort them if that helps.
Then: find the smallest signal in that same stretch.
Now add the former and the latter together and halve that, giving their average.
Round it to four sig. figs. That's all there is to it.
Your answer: 1.069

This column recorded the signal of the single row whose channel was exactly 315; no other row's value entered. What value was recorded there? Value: 0.954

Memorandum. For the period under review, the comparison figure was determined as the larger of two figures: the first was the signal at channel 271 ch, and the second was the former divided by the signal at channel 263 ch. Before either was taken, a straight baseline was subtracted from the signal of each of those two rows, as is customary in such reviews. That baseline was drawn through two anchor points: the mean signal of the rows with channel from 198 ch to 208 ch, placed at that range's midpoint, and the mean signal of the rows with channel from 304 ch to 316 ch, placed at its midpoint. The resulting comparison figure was 0.53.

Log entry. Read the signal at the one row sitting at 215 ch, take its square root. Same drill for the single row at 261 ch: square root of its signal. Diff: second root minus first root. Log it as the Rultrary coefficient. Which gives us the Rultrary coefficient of -0.16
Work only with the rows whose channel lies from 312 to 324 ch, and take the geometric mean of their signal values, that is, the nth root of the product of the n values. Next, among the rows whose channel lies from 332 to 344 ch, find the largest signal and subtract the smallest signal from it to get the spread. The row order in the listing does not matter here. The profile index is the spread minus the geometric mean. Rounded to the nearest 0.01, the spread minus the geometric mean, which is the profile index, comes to -0.93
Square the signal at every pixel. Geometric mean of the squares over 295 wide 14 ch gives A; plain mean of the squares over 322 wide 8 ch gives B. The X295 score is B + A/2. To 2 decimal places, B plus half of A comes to 1.69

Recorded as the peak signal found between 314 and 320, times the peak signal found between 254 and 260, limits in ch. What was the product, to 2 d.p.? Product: 0.88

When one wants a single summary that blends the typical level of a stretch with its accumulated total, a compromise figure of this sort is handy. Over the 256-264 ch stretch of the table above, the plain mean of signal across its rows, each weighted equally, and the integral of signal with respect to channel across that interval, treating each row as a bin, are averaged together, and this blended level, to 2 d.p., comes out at 3.53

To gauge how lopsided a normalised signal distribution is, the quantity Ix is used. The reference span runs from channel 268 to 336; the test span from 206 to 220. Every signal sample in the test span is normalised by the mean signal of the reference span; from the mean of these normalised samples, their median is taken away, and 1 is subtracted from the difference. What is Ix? -1.00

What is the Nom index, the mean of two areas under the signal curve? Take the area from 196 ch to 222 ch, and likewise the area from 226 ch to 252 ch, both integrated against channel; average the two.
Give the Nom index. 27.1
